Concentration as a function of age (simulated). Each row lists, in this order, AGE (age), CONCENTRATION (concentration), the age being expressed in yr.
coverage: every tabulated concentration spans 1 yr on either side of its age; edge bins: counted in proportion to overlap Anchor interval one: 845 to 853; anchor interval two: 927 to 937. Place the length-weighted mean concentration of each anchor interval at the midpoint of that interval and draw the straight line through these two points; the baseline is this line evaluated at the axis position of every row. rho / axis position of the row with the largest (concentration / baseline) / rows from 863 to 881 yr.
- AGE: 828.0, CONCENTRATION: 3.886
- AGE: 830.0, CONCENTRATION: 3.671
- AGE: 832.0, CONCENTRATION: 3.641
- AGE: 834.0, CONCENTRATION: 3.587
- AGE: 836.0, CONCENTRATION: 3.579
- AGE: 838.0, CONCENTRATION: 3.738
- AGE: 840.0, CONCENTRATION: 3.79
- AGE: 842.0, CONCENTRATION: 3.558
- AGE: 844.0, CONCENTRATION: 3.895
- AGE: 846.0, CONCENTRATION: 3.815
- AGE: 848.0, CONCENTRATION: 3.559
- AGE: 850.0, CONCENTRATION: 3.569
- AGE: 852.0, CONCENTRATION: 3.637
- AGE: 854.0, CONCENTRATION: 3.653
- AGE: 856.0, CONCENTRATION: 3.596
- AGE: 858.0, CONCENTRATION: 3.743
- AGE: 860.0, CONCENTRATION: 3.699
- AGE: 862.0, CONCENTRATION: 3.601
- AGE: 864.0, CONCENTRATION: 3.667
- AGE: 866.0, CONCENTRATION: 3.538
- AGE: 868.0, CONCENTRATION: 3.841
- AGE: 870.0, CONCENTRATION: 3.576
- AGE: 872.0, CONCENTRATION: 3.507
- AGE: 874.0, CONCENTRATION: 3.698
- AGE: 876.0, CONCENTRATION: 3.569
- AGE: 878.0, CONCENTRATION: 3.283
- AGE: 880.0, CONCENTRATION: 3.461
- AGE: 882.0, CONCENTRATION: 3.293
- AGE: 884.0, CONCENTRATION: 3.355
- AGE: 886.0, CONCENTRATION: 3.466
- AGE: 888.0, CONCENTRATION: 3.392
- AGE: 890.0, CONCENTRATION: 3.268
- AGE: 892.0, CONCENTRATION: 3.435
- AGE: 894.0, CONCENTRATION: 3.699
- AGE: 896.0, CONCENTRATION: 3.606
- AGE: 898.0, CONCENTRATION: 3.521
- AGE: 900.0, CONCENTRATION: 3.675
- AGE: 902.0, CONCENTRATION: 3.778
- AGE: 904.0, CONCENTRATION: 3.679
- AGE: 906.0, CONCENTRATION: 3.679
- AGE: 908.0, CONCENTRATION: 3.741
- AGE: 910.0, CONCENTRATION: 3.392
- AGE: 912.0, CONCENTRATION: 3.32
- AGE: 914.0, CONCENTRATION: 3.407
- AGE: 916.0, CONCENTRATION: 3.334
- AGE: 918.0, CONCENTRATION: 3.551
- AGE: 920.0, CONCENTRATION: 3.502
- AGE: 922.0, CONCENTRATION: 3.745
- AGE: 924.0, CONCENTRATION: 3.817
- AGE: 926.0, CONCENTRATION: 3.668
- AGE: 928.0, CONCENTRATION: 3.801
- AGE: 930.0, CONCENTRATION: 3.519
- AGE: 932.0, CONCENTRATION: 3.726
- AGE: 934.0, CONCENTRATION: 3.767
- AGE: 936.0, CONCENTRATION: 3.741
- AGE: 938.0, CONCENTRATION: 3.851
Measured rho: 868.0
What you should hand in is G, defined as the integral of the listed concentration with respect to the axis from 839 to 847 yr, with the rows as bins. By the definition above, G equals 30.1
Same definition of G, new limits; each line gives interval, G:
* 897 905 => 29.3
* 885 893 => 27.1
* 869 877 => 28.7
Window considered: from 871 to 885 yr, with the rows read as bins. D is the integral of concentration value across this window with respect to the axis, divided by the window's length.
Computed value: 3.45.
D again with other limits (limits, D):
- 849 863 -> 3.64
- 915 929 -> 3.63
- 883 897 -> 3.46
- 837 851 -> 3.70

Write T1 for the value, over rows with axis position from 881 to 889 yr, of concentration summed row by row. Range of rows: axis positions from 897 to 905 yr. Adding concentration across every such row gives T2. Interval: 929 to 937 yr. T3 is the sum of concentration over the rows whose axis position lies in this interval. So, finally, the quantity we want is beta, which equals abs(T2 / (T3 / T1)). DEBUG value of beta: 13.4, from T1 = 13.5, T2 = 14.7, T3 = 14.8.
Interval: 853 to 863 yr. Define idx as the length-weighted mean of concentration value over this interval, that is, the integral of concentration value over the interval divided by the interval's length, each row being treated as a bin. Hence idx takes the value 3.66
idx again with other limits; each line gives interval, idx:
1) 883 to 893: 3.38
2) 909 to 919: 3.40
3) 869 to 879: 3.53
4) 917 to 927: 3.66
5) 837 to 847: 3.76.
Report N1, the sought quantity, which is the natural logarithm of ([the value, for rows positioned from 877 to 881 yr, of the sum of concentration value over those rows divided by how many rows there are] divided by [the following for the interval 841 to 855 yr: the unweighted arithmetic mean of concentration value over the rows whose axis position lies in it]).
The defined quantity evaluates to -0.085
